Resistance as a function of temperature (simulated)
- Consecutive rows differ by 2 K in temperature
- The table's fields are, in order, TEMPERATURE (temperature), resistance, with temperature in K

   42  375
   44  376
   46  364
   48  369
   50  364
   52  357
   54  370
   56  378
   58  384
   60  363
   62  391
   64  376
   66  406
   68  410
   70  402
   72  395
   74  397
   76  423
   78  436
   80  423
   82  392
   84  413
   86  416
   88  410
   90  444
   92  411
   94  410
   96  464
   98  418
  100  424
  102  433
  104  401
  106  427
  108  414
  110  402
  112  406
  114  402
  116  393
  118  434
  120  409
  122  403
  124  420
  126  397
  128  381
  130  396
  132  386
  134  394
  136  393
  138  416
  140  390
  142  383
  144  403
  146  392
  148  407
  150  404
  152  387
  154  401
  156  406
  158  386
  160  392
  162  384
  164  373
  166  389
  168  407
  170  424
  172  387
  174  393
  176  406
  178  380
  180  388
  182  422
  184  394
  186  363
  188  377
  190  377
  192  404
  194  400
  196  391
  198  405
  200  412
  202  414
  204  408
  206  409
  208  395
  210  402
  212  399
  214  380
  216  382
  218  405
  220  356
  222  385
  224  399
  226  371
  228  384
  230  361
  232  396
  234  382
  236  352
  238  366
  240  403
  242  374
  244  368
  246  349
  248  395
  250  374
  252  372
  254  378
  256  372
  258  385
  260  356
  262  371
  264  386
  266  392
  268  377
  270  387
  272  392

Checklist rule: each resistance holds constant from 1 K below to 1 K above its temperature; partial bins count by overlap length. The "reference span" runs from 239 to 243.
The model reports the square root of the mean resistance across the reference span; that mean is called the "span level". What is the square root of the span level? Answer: 19.7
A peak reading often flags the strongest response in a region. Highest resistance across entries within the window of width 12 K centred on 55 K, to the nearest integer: 384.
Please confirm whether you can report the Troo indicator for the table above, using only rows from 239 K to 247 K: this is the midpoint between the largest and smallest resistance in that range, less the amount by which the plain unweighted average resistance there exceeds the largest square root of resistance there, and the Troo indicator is 23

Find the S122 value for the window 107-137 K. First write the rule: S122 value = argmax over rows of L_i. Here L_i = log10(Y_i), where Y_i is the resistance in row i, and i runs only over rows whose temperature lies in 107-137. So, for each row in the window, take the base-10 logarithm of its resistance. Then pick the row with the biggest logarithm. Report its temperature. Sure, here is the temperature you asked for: 118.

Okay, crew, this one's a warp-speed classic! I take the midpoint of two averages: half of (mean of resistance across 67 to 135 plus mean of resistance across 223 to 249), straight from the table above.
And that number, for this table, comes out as 394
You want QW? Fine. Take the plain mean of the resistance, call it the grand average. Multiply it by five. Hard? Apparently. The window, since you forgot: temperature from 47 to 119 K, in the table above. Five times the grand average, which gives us 2022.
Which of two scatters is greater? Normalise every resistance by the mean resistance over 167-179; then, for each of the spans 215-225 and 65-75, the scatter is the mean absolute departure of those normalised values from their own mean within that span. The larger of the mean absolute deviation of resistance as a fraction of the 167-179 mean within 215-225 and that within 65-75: 0.0332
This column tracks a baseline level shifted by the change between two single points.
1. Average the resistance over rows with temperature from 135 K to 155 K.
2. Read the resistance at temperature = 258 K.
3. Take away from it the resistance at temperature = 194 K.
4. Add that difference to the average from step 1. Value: 383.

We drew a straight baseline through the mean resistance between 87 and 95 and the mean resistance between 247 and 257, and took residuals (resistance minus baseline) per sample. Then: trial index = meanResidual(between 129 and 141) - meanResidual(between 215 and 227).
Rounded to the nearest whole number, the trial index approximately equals -9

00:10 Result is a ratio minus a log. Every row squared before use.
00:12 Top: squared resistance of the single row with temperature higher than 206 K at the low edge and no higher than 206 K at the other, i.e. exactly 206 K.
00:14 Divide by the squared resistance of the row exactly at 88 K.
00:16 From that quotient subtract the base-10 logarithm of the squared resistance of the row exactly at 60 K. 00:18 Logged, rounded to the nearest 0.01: -4.12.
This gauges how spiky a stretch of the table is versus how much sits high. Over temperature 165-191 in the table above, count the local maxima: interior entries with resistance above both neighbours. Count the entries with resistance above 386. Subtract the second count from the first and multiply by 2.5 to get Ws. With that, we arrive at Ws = -15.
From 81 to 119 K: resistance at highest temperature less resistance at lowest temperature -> 42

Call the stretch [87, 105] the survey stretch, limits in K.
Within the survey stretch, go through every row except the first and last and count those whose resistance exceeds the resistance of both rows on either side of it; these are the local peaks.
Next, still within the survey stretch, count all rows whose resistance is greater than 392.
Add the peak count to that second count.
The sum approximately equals 12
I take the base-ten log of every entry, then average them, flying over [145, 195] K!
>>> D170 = 2.59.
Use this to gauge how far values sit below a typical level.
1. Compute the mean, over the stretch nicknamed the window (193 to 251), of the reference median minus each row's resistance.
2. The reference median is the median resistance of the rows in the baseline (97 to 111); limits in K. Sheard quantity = 31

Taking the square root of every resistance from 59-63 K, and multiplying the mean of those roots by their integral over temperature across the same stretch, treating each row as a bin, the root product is 1507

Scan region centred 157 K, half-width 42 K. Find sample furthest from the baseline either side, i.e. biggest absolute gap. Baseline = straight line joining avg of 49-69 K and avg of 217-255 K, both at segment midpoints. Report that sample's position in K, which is 118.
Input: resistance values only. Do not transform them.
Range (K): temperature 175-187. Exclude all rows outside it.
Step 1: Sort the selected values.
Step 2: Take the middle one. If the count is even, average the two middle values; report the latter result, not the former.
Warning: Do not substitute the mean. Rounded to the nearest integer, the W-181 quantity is 391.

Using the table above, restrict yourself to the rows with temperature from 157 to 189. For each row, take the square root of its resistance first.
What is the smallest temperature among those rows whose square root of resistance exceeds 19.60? 158 K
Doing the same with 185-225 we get 192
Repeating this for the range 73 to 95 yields 74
